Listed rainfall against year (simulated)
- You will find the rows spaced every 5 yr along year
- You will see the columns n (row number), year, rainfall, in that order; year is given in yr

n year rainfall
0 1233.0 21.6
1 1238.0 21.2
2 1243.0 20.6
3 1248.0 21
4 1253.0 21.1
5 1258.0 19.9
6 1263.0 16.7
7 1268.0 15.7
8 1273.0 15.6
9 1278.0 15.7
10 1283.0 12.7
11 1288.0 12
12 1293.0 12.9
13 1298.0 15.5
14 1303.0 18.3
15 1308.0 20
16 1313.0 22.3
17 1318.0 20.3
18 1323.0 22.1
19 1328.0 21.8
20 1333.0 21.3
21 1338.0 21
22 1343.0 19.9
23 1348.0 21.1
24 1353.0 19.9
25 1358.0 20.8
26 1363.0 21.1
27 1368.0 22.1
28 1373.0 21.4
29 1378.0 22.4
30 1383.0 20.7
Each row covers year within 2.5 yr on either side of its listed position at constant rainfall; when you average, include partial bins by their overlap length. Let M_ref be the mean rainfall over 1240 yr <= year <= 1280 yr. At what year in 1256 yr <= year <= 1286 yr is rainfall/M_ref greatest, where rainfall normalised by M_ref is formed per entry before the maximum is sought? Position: 1258.0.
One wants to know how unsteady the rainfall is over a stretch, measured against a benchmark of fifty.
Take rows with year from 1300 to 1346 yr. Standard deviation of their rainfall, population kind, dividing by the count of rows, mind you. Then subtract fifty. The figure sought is -48.8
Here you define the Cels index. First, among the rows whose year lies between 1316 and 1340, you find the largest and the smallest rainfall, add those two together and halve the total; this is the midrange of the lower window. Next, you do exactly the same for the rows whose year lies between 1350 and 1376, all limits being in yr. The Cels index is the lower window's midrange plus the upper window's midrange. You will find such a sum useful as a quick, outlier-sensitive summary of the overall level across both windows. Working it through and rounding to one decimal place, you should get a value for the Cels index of 42.2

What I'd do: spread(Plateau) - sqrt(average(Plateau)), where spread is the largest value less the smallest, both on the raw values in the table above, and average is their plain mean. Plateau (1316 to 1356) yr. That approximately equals -2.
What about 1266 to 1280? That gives -4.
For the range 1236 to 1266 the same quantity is 0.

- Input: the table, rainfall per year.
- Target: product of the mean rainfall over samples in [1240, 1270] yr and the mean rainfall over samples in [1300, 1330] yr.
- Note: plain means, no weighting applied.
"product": 399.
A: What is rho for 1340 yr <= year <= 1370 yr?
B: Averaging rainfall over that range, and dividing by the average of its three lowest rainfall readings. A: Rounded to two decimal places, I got 1.03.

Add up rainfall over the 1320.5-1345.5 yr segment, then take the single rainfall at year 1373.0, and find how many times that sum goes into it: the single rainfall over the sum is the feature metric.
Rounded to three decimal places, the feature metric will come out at 0.202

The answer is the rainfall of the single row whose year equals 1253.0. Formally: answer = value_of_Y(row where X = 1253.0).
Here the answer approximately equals 21.1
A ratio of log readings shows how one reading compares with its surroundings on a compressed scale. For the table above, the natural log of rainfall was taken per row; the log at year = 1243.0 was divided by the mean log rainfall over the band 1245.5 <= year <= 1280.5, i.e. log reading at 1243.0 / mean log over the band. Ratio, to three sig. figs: 1.05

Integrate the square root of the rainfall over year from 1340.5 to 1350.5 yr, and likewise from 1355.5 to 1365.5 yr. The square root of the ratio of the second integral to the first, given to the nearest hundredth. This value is 1.01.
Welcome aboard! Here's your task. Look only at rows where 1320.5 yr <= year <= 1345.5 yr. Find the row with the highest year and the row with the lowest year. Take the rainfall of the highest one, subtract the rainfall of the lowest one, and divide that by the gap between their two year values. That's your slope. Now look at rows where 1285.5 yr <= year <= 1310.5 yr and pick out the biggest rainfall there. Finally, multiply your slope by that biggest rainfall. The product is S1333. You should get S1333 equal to -2.2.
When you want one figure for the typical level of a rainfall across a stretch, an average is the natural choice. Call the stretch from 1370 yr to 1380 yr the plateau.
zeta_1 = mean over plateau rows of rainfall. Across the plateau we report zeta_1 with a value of 21.9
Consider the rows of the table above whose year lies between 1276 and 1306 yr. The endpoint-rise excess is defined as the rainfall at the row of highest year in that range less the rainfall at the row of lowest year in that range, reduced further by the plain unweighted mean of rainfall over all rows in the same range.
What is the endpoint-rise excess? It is -12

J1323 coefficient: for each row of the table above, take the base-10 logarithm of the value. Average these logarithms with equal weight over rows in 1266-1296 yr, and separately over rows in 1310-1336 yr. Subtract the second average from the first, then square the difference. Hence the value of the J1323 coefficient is 0.035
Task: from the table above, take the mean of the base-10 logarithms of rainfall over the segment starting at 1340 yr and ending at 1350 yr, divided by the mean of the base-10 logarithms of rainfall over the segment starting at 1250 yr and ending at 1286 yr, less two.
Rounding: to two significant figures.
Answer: -0.92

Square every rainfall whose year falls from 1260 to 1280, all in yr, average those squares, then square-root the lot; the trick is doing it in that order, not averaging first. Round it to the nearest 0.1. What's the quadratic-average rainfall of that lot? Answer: 15.9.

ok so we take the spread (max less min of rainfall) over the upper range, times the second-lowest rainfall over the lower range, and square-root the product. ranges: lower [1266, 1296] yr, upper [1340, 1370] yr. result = 5.3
